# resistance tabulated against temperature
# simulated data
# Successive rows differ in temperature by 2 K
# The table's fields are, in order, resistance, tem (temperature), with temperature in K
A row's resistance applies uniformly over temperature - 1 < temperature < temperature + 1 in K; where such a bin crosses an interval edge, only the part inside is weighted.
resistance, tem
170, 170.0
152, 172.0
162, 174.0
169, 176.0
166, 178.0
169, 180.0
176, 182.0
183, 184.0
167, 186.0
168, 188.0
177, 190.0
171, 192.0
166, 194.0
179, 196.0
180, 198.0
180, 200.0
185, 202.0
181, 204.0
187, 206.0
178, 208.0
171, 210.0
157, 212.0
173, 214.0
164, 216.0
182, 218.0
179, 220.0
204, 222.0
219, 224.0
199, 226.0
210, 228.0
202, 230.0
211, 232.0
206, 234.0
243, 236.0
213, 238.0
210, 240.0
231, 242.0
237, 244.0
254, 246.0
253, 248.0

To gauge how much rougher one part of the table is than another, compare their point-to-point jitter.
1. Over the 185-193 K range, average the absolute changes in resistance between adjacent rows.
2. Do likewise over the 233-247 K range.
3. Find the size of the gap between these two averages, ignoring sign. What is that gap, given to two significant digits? 14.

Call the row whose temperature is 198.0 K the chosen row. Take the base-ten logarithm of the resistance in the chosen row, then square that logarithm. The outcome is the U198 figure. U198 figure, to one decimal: 5.1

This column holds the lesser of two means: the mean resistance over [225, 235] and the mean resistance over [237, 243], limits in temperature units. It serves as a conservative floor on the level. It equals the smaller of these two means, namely 206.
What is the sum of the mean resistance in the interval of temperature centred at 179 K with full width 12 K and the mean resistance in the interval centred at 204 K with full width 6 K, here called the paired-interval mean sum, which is 355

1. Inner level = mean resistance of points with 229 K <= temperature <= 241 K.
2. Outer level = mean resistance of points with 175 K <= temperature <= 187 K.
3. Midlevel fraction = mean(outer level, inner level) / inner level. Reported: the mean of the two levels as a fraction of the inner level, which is 0.90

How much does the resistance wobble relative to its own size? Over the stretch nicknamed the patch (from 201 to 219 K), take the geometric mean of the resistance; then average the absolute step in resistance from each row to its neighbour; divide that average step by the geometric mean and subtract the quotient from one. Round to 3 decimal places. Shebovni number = 0.941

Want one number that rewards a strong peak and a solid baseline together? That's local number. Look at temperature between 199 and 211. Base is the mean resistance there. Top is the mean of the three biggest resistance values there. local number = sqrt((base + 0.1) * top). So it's 182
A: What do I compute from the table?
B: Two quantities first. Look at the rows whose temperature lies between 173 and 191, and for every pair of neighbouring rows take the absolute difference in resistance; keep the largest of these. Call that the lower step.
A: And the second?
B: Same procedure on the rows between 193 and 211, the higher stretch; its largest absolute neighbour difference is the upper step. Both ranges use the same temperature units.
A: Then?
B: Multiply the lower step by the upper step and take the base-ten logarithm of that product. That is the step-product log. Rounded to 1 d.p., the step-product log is 2.3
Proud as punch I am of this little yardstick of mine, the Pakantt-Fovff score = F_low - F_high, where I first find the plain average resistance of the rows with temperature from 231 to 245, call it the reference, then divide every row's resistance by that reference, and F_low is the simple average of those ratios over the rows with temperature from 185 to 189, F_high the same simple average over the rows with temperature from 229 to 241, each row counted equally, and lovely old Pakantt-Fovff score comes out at -0.21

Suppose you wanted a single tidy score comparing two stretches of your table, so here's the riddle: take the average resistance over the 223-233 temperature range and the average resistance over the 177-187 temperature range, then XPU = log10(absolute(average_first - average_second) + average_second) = 2.32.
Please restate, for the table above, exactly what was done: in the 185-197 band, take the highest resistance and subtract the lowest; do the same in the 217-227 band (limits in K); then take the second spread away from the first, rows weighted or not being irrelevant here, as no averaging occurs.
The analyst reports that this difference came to -27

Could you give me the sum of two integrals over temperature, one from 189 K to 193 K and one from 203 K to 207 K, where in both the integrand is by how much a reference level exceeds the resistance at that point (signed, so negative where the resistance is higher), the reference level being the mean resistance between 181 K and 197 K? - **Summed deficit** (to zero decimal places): -45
